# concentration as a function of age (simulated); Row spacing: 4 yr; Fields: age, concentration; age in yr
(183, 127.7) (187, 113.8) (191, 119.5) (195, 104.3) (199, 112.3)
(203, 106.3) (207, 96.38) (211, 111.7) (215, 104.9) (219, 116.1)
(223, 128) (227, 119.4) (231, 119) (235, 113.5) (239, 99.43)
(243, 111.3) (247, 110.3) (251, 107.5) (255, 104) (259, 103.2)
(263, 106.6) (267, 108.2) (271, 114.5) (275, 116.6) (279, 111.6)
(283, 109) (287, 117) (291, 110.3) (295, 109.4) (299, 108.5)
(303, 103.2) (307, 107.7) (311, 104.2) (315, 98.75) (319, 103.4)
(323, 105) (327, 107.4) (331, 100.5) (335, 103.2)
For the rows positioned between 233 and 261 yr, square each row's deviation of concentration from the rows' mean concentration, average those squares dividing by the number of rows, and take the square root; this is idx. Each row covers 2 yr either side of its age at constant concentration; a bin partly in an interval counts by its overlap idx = 4.7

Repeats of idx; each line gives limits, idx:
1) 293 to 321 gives 3.5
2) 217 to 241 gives 8.6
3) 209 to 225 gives 8.4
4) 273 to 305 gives 4.2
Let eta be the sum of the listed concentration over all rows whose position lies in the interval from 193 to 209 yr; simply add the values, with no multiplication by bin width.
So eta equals 419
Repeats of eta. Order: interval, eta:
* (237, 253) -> 429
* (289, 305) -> 431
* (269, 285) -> 452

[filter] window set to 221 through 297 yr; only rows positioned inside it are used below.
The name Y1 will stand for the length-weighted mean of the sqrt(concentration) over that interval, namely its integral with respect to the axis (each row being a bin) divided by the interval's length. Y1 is 10.6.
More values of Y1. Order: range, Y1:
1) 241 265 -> 10.4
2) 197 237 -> 10.6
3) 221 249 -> 10.7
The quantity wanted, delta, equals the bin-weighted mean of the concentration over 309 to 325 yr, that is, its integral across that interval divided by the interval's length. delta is 103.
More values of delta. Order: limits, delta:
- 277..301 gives 111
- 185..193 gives 117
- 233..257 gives 108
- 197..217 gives 106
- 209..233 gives 117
